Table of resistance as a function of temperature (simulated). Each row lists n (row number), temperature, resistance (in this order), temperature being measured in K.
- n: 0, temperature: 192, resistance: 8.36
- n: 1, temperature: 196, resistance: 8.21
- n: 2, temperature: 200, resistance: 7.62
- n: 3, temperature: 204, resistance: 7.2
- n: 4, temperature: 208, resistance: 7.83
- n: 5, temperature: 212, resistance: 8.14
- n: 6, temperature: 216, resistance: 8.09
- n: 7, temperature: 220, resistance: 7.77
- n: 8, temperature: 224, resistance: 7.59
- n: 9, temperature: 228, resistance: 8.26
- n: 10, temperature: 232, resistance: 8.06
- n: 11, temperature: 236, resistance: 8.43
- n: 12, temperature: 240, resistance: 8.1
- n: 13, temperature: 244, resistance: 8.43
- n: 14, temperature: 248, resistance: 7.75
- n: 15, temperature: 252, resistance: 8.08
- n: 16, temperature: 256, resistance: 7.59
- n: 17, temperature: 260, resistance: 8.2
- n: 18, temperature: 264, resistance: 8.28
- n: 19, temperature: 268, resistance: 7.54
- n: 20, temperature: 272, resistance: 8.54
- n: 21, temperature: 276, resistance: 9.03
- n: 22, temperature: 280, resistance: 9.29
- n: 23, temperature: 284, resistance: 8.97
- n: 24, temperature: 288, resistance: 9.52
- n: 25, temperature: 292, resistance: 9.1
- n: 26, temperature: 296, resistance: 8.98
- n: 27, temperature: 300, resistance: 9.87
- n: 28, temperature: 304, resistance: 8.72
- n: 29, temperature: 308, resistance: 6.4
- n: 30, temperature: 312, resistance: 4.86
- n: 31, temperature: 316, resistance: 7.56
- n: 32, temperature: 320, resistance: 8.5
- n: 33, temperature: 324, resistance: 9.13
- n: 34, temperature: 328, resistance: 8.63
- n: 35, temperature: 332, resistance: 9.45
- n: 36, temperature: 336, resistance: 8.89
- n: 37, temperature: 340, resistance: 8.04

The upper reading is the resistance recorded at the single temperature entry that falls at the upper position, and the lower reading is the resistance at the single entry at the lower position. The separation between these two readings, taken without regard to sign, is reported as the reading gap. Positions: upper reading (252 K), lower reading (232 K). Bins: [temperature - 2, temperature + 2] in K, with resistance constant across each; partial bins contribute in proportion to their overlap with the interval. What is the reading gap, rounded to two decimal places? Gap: 0.02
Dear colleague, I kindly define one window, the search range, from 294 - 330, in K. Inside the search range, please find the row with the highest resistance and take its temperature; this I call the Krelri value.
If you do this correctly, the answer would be 300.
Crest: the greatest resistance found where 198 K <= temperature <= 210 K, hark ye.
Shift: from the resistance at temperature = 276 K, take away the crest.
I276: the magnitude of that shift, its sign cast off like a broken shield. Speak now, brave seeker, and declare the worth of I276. 1.2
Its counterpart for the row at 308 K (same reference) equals 1.4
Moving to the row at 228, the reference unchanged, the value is 0.4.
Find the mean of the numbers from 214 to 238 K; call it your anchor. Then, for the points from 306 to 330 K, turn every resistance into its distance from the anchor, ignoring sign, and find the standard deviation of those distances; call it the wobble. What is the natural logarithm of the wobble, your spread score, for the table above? 0.0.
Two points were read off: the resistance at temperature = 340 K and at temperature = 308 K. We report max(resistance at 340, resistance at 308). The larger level 8.0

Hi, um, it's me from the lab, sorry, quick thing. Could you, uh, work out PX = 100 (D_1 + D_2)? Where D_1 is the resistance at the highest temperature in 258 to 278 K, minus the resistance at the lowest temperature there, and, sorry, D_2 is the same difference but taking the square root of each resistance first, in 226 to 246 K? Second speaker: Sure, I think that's 86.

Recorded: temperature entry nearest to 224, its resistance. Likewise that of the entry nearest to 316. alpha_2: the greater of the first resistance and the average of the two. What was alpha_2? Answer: 7.59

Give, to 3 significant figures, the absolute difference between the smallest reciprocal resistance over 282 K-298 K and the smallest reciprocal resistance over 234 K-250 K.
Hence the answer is 0.0136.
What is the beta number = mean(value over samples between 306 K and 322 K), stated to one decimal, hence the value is 6.8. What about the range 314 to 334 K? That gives 8.7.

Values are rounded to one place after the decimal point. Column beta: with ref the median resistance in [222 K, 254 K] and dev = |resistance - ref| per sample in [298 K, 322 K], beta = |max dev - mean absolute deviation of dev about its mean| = 2.4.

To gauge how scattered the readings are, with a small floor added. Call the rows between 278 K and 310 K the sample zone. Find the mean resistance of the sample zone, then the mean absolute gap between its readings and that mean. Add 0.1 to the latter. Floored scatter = 0.7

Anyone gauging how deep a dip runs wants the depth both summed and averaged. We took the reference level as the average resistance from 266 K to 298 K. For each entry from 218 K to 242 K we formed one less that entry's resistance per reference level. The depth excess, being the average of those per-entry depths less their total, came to -0.47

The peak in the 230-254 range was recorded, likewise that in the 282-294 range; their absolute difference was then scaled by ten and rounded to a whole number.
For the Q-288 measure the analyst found 11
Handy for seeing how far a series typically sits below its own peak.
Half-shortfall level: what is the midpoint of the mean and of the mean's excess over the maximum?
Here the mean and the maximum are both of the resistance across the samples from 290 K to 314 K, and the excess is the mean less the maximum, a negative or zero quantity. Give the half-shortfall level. 3.05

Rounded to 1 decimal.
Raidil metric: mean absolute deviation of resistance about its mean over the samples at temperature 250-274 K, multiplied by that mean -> 2.5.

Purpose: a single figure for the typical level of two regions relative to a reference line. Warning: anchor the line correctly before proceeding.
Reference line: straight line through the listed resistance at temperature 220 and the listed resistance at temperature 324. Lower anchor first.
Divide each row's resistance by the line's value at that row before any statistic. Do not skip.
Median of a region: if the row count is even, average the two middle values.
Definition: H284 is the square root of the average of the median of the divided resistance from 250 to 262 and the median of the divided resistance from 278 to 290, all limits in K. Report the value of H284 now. 1.018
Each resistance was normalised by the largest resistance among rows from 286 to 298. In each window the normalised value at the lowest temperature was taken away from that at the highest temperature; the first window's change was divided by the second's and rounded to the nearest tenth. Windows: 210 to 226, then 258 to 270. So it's 0.8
